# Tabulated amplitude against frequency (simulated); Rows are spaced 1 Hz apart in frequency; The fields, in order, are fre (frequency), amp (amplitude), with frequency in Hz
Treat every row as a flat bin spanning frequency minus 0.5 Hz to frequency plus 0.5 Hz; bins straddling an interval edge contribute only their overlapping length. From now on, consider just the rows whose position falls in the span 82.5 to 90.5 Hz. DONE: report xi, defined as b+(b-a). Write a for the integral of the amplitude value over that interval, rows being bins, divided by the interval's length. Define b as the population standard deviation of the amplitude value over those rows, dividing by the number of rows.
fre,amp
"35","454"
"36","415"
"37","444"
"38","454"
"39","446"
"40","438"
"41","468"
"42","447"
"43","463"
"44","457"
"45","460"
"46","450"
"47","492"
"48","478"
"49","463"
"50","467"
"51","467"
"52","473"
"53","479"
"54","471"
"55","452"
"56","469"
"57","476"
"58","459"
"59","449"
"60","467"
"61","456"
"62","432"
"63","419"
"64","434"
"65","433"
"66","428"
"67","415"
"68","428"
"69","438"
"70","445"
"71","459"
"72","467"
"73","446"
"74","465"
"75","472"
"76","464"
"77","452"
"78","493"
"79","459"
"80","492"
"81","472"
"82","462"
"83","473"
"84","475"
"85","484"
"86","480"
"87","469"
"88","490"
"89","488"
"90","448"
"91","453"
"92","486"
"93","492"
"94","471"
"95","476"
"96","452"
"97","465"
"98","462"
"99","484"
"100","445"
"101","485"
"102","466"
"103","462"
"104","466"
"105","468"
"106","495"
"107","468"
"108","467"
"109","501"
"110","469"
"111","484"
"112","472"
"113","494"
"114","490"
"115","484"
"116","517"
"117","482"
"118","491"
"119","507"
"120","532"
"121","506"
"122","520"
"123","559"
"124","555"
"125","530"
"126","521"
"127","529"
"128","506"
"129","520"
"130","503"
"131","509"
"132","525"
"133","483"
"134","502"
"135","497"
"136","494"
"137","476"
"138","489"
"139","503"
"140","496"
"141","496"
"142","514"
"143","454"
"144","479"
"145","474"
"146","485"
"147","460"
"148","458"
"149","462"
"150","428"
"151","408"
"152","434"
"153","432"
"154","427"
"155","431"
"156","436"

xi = -451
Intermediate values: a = 476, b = 13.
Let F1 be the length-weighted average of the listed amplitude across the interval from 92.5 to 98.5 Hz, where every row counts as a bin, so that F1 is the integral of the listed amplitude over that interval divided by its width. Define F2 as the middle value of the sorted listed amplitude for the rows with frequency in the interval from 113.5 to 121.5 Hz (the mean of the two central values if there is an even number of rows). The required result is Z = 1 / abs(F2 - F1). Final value 0.03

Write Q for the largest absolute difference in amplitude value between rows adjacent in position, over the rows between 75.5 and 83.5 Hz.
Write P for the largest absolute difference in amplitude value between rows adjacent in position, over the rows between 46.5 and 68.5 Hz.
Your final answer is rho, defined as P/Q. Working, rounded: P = 24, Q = 41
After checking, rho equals 0.59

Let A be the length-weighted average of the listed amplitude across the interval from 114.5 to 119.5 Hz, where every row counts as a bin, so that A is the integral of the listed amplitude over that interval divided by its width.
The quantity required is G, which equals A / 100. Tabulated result 4.96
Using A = 496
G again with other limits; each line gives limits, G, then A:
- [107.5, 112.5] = 4.79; 479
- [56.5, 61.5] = 4.61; 461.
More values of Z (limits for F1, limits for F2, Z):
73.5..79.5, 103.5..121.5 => 0.05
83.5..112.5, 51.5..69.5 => 0.04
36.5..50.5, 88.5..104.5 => 0.14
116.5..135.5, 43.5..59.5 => 0.02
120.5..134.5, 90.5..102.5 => 0.02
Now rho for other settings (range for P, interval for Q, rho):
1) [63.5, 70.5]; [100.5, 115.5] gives 0.38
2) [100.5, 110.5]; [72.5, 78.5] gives 0.83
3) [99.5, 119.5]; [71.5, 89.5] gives 0.98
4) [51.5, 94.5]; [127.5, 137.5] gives 0.98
